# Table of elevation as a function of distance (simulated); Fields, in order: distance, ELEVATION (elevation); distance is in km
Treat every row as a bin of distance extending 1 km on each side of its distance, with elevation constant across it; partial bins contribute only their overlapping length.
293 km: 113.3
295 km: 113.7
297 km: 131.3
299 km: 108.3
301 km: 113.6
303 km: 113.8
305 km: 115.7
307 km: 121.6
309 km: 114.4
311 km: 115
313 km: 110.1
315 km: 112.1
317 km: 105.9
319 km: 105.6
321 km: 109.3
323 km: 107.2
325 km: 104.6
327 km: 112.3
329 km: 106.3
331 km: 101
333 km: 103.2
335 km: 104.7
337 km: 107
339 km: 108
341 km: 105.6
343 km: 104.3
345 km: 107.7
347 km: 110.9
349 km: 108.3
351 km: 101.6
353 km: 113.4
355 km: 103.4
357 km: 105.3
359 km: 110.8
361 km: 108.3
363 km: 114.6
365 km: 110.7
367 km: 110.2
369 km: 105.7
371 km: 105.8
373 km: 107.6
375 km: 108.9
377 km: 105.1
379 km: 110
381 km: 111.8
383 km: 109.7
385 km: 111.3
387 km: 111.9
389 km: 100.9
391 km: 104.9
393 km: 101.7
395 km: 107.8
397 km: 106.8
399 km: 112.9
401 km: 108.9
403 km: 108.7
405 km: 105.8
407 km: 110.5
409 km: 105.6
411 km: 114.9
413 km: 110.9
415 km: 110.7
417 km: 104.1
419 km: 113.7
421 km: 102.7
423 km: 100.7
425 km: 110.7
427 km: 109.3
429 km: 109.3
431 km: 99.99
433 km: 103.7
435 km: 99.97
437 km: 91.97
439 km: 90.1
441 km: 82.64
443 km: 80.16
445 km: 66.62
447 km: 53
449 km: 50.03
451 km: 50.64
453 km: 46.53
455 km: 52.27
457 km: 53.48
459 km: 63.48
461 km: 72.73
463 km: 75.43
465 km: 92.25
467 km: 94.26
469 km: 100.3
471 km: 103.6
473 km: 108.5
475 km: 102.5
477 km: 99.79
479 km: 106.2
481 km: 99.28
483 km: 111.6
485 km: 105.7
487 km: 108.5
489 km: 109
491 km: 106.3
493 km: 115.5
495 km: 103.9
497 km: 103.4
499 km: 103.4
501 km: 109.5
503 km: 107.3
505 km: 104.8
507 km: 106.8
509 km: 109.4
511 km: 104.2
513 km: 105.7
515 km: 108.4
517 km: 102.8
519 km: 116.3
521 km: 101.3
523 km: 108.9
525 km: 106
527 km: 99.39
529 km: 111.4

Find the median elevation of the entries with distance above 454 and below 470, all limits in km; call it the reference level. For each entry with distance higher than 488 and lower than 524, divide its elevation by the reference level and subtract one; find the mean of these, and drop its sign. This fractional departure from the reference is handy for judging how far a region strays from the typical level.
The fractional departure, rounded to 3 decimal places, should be 0.445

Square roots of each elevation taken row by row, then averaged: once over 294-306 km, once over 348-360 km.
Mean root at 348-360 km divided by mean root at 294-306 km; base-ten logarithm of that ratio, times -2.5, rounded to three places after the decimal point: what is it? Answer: 0.043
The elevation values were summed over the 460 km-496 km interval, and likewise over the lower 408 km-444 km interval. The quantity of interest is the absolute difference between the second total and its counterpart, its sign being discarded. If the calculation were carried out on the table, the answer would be 26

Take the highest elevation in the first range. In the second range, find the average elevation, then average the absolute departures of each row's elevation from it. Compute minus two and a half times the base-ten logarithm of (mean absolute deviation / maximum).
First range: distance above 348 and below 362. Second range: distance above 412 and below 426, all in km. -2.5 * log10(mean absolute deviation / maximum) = 3.5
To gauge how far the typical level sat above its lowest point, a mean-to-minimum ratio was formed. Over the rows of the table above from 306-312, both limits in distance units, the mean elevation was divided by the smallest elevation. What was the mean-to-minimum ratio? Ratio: 1.023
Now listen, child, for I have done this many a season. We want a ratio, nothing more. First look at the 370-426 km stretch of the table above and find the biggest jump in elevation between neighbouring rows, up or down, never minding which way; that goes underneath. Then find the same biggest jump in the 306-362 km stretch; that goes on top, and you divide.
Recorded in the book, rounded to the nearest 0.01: 1.07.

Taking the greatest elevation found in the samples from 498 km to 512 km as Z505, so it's 109.5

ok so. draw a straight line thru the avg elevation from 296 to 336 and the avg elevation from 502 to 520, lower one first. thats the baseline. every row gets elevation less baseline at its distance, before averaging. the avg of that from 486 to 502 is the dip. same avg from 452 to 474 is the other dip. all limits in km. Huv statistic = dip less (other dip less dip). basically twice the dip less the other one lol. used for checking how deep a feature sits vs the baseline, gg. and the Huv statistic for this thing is 29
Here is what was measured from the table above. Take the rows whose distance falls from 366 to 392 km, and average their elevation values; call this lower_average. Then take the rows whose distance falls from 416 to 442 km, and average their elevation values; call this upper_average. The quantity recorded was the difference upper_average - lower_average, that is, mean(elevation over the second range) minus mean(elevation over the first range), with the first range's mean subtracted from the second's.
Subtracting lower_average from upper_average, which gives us -7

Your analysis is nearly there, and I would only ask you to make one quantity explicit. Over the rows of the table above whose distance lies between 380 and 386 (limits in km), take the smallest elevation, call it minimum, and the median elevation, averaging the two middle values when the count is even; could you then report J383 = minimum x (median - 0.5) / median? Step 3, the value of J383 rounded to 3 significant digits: 109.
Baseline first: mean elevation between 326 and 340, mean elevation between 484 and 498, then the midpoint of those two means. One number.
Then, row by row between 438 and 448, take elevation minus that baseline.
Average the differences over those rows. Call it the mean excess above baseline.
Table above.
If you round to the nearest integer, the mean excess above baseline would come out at -32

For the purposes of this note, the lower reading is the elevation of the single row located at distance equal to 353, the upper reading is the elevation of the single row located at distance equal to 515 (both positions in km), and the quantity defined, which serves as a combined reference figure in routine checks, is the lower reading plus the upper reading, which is 222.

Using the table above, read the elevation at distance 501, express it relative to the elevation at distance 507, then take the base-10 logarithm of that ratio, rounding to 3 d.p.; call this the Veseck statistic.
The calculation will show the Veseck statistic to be 0.011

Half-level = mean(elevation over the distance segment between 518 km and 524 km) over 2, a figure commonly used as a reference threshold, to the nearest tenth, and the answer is 54.4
